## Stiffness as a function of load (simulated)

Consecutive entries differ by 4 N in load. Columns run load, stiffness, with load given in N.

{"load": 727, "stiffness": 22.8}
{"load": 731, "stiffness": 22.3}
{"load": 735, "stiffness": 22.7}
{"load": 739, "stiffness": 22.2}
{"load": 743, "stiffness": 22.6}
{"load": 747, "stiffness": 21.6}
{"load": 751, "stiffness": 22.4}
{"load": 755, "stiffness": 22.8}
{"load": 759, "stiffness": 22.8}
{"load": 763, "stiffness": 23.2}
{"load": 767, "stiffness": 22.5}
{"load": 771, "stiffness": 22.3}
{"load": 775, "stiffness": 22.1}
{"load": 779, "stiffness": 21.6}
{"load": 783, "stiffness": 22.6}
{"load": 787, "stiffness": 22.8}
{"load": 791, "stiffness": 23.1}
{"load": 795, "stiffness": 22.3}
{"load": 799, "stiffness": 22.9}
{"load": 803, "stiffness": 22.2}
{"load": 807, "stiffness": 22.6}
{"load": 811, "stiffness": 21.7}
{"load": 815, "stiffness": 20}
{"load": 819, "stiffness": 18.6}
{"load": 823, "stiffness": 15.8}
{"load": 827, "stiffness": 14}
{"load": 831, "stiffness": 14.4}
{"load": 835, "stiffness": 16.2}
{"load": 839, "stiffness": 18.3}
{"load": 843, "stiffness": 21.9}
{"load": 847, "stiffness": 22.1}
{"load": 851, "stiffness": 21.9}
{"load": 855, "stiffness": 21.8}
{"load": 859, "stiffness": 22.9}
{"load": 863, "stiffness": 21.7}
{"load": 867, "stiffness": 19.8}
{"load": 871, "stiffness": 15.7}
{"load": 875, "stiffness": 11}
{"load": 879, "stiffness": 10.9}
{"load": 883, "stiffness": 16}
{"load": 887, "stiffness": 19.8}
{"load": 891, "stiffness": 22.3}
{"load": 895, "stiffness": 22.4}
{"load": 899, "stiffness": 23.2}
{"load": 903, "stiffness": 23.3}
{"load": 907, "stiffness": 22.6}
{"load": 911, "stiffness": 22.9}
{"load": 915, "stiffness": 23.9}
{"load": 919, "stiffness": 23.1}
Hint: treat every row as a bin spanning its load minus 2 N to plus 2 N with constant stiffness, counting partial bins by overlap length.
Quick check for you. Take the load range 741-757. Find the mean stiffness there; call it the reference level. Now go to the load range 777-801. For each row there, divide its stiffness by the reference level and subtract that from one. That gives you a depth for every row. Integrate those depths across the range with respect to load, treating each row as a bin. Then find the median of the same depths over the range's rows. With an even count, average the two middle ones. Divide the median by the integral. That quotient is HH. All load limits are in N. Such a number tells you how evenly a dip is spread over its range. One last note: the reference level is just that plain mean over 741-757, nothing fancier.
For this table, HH 0.073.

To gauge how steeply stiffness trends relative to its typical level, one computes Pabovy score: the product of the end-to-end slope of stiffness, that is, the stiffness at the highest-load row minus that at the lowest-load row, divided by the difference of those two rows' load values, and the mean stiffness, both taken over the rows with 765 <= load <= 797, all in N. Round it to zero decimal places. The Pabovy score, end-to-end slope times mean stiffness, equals 0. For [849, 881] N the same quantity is -7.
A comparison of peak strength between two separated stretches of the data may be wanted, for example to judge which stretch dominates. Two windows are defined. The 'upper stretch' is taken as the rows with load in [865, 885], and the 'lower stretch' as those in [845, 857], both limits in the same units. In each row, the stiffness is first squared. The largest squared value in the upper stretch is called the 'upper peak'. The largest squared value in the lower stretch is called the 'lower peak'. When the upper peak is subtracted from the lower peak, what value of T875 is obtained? 96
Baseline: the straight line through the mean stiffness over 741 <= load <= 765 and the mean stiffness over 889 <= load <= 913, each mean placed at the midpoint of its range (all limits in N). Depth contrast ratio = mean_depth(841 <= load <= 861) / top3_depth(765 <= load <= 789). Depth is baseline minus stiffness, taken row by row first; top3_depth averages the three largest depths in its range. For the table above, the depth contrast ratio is 1.0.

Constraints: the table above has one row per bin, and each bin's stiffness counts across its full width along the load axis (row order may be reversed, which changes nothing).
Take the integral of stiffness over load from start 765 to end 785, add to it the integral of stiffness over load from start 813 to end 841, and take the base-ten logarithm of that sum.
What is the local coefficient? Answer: 2.96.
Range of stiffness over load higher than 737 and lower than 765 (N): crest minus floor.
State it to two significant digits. 1.6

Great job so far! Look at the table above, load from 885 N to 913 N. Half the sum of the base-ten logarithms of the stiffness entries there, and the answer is 4.7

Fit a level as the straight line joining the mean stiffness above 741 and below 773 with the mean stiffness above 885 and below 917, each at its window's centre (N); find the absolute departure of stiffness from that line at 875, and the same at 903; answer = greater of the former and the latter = 12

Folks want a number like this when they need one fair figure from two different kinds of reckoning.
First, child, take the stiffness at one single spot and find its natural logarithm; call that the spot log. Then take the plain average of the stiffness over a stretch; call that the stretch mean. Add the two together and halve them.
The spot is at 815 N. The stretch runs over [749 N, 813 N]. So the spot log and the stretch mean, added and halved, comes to 12.74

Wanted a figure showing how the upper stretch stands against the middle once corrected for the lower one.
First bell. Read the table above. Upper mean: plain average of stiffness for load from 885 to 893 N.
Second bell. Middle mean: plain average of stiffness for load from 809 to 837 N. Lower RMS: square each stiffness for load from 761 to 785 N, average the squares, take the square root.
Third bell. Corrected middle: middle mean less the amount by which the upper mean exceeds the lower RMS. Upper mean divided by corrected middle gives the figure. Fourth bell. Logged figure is 1.13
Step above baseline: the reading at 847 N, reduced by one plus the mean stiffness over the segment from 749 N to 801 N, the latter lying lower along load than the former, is -1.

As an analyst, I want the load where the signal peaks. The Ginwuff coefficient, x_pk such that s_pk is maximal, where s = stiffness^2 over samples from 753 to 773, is 763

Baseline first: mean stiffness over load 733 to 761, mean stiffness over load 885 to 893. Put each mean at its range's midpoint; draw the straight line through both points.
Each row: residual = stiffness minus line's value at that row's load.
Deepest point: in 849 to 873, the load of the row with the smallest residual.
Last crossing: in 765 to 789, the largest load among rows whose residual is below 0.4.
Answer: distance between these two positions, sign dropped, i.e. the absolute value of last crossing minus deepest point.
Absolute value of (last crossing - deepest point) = 92 N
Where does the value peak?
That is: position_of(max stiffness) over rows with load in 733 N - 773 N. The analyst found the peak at 763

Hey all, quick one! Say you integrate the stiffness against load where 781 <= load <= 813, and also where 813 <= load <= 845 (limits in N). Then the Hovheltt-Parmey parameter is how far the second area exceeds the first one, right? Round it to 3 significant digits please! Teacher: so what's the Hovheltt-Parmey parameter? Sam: -164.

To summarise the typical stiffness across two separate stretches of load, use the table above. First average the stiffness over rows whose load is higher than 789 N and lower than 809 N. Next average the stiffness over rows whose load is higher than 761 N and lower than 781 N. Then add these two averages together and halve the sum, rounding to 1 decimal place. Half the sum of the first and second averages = 22.5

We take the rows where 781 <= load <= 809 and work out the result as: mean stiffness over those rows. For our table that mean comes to 22.6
